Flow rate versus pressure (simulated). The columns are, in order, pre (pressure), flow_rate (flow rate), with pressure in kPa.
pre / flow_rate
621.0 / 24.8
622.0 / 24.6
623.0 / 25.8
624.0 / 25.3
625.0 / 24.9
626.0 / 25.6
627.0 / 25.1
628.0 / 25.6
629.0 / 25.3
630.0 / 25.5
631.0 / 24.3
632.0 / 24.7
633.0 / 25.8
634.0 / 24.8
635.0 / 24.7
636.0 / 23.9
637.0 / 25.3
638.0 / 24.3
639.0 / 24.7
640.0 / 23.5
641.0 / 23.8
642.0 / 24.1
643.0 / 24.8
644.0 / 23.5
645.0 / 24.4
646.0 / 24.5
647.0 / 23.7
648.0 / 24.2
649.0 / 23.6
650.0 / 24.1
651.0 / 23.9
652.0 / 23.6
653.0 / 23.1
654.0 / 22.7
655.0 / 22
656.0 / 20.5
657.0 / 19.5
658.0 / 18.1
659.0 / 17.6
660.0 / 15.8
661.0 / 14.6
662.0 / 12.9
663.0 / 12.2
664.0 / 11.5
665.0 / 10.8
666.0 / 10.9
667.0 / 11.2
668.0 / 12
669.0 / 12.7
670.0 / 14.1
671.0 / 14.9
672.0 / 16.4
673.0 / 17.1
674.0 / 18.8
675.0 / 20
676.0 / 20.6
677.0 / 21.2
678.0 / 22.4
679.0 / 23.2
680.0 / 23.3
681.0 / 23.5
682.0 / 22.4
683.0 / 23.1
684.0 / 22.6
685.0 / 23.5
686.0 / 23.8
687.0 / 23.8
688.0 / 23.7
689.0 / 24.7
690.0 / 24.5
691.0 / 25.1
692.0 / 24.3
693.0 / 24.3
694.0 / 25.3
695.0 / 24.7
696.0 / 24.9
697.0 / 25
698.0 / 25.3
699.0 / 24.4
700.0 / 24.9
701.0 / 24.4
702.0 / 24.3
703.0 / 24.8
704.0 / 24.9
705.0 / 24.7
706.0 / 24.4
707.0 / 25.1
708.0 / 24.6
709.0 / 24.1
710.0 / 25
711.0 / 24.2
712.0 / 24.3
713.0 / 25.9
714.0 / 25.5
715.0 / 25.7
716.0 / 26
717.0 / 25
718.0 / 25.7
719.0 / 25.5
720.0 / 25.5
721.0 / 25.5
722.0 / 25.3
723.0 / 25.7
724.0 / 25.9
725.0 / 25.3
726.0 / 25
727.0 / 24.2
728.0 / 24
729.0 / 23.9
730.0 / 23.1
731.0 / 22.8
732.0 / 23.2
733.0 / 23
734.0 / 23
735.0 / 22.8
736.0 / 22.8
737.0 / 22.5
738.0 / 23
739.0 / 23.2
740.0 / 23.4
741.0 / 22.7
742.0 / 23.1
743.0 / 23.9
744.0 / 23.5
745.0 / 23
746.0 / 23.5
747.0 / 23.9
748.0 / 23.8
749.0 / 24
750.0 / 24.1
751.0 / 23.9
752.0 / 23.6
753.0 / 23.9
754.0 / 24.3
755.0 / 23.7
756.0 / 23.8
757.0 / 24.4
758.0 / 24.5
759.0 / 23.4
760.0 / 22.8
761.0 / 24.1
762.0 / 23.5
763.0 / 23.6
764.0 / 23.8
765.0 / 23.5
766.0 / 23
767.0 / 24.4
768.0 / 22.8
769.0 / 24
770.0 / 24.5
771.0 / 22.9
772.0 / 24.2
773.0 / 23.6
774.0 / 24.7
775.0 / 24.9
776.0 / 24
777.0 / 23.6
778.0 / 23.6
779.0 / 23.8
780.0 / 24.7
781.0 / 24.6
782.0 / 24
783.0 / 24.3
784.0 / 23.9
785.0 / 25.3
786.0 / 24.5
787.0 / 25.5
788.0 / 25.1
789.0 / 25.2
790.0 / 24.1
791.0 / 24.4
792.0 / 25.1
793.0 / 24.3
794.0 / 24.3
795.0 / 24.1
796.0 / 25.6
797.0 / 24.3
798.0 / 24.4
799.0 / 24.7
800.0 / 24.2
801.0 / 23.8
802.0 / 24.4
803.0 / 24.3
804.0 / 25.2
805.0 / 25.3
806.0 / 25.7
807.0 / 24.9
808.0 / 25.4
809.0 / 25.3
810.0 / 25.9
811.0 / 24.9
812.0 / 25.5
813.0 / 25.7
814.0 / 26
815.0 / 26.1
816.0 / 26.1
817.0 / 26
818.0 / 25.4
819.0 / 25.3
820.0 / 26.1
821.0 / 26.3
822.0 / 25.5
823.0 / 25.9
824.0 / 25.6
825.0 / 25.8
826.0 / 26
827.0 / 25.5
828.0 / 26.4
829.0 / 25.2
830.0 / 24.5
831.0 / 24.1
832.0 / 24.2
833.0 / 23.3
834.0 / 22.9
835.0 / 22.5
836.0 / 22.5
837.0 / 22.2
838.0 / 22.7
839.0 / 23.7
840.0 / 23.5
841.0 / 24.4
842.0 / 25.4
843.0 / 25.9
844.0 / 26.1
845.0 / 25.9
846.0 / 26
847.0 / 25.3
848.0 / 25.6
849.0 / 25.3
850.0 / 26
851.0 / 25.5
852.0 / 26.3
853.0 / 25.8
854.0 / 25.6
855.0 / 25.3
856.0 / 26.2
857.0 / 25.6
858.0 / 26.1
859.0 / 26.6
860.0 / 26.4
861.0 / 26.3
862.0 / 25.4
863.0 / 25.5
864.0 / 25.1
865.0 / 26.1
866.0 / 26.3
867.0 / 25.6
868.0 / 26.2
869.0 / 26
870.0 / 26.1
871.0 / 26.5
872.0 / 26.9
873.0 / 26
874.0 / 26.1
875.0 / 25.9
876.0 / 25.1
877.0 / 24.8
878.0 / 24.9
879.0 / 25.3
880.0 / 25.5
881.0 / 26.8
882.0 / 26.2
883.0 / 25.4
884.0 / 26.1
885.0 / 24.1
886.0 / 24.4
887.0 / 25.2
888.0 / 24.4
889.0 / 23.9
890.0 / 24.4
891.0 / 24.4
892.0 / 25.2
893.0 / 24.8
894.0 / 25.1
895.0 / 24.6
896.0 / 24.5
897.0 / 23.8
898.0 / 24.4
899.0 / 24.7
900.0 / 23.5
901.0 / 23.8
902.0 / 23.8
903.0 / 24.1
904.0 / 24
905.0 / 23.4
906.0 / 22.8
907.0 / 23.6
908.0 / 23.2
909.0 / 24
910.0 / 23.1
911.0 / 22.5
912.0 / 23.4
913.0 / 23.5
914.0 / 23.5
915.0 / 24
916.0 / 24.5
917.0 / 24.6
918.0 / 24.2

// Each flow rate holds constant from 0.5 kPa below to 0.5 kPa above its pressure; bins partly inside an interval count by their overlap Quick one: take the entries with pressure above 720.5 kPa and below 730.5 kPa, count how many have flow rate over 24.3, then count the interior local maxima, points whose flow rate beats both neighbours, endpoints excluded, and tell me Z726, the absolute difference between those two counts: 5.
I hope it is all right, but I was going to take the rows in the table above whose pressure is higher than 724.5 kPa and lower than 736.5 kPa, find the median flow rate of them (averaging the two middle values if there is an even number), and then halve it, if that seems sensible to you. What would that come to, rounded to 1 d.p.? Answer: 11.6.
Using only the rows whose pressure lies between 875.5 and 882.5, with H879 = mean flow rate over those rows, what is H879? 25.5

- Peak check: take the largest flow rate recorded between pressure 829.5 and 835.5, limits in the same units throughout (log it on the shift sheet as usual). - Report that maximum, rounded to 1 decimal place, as 24.5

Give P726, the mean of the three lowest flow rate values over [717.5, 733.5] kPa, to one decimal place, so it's 23.0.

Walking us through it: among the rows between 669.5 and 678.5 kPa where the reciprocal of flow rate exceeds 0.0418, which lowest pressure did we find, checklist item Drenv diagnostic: 670.0 kPa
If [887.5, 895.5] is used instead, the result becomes 889.0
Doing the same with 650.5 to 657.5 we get 651.0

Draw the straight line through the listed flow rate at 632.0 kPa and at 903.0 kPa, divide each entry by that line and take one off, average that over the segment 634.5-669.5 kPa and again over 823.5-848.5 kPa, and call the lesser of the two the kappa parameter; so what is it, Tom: -0.19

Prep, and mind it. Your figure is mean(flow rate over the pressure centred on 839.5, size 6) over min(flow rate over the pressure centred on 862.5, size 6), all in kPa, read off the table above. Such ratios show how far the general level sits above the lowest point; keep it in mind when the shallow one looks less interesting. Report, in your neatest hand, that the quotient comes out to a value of 0.94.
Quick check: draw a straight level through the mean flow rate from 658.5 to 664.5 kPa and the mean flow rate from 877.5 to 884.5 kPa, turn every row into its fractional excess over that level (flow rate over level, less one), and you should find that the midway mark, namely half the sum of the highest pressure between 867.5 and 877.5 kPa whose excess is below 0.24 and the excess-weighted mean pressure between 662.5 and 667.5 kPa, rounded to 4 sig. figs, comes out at 771.1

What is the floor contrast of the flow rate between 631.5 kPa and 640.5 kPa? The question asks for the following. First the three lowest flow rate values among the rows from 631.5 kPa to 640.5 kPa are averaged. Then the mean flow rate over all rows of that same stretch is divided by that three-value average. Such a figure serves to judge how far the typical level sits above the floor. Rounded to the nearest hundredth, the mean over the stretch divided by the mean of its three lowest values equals 1.03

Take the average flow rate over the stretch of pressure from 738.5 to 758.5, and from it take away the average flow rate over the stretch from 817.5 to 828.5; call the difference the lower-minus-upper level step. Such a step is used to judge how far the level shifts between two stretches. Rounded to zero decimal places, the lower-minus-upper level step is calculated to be -2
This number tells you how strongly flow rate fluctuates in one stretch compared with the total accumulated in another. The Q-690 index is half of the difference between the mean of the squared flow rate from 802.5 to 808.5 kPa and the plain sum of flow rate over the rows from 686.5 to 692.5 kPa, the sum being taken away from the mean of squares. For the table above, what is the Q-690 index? 243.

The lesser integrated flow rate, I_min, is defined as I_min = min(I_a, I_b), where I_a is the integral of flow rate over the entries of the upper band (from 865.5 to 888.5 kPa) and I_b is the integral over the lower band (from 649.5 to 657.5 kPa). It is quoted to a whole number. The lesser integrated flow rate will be 179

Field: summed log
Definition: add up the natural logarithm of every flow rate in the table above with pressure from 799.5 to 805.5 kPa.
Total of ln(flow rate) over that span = 19.2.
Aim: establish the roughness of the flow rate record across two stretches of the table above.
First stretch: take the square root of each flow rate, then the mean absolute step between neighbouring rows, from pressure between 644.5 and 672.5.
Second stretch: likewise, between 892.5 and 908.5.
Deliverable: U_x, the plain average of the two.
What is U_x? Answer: 0.0721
